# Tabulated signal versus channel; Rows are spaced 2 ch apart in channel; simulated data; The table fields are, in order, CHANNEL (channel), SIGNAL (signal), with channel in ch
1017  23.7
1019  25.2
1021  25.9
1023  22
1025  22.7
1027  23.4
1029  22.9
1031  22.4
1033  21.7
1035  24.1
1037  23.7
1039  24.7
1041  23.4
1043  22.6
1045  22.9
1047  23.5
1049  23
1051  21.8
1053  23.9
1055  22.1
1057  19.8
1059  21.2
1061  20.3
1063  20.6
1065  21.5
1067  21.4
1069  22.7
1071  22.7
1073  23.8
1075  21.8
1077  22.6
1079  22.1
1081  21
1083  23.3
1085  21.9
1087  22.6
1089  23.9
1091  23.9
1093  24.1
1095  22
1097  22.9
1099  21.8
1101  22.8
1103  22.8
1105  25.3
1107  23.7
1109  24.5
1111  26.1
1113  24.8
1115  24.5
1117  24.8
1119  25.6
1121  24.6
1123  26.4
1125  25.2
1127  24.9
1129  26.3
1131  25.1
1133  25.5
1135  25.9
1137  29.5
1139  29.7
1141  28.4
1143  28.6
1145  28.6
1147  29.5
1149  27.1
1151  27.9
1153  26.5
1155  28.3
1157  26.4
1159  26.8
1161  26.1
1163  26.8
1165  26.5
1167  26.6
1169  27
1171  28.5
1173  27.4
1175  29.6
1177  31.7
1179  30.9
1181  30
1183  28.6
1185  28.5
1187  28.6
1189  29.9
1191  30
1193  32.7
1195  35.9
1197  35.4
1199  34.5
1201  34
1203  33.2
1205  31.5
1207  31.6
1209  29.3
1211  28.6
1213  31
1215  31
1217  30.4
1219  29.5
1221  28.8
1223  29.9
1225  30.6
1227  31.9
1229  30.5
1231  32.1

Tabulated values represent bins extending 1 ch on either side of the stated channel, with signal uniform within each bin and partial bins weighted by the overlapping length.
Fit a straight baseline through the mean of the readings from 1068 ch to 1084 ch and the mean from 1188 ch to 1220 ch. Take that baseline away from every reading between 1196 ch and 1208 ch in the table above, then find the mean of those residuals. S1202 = 1.7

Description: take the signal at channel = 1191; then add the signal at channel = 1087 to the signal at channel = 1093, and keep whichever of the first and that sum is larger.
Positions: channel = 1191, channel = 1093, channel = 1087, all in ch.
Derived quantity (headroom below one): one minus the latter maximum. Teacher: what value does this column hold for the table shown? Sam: -45.7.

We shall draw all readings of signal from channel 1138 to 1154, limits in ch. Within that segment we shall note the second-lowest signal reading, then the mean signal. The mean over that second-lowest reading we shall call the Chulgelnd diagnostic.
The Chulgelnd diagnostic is 1.044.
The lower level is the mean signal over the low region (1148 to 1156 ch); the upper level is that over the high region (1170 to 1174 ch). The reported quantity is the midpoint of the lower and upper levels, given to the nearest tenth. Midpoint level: 27.7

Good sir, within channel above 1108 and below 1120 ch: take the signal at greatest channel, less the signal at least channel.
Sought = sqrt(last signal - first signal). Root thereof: 1.0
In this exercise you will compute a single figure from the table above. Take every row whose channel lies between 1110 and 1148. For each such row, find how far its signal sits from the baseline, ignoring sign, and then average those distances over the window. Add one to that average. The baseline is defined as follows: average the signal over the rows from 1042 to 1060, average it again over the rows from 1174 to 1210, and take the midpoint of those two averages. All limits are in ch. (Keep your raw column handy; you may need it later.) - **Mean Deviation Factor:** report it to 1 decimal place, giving 2.7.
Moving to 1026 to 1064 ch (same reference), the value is 5.3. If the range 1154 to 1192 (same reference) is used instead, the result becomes 2.7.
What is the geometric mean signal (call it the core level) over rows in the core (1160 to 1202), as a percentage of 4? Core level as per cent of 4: 745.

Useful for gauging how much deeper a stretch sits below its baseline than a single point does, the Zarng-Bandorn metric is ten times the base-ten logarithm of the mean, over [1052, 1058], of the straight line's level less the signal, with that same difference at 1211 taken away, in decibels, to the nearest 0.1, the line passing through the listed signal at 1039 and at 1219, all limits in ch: 4.0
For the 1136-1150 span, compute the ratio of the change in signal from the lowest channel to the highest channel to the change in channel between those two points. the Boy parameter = -0.20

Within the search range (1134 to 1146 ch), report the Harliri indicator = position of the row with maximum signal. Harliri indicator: 1139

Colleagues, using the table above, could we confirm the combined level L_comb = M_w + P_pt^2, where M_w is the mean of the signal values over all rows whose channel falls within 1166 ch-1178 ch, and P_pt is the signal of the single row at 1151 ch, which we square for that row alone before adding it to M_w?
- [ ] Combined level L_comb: 807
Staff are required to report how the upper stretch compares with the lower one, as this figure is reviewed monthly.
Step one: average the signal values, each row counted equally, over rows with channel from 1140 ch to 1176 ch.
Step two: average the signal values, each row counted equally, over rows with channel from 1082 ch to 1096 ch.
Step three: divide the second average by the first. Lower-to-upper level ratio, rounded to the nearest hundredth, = 0.84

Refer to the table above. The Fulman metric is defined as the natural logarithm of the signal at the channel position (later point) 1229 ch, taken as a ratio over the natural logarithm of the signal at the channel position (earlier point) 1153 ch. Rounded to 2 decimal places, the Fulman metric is 1.04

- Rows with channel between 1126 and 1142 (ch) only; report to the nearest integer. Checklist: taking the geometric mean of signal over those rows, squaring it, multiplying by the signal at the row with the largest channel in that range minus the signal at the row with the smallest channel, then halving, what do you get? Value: 1262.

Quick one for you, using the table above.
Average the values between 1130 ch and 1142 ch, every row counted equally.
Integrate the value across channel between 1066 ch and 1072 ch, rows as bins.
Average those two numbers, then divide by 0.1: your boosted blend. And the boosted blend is 805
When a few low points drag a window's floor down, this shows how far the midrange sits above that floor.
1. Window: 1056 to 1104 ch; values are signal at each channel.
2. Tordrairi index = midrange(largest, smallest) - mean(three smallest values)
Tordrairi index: 1.7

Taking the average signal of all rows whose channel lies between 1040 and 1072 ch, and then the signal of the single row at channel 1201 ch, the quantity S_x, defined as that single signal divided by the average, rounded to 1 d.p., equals 1.5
